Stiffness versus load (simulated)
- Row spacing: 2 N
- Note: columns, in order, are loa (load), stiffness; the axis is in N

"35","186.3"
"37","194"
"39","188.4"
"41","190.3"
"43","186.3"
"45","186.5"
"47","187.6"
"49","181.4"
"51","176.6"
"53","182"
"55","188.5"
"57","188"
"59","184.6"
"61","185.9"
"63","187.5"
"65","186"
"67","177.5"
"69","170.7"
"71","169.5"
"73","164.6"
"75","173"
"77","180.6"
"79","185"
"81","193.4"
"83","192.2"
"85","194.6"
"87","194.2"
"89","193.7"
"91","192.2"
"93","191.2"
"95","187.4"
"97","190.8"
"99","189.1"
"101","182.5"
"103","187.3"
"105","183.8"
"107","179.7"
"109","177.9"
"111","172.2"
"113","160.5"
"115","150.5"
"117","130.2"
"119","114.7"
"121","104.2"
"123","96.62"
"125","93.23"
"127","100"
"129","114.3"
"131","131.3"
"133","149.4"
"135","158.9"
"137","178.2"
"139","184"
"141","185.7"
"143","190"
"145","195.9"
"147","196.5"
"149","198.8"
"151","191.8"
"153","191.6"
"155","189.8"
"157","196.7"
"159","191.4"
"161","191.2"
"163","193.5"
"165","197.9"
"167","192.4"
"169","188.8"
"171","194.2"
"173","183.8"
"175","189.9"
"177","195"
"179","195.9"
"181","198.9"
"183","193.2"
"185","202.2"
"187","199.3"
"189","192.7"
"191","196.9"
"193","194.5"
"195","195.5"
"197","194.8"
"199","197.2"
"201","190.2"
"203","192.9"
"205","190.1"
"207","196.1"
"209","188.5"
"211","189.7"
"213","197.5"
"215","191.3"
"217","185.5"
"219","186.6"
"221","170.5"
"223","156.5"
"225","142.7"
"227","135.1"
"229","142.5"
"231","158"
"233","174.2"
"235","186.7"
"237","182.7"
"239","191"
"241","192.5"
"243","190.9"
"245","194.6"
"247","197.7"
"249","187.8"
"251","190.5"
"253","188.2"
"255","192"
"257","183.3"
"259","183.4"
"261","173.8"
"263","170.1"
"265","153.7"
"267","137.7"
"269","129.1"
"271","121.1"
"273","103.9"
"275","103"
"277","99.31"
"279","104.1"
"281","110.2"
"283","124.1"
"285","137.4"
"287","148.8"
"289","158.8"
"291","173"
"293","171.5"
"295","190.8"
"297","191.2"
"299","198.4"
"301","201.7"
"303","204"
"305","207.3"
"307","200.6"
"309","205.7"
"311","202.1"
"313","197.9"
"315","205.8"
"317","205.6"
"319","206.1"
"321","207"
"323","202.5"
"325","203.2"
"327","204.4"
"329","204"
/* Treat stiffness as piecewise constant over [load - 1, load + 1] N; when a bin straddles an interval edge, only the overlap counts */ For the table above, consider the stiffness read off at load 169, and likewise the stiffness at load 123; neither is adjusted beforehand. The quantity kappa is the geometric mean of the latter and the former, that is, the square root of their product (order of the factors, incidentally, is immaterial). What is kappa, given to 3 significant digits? 135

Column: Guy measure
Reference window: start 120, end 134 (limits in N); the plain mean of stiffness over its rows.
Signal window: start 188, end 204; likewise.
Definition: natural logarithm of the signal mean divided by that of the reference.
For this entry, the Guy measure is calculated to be 0.54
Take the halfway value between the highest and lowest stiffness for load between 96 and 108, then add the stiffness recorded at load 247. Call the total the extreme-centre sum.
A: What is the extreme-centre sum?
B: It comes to 383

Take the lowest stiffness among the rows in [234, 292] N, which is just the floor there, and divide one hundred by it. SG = 1.0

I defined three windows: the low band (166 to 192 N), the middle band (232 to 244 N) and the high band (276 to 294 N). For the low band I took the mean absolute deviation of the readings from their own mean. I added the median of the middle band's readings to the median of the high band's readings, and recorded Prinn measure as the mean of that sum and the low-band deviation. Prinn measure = 165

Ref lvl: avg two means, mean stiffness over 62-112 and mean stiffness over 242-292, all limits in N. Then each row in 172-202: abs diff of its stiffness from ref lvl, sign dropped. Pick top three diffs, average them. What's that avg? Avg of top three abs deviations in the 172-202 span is 31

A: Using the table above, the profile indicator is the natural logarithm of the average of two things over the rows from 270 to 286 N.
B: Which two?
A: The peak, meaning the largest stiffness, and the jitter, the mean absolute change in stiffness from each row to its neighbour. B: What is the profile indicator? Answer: 4.29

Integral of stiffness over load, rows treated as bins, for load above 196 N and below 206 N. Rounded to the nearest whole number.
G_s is 1930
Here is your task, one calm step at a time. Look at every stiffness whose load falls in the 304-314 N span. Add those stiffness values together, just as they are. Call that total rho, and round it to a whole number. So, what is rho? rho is 1014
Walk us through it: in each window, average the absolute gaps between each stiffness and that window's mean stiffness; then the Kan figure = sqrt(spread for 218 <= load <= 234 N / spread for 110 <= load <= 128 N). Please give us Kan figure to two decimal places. 0.74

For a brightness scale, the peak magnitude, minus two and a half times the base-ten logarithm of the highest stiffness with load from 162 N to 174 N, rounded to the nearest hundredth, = -5.74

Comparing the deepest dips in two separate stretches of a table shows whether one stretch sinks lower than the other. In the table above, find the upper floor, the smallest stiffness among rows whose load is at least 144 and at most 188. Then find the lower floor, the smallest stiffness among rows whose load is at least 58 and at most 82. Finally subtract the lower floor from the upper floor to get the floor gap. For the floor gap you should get 19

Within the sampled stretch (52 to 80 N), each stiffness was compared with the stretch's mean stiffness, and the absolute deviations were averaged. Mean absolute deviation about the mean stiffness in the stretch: 7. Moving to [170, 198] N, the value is 3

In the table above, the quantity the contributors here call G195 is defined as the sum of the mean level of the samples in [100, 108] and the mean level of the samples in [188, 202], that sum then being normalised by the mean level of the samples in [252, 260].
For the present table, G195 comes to 2.02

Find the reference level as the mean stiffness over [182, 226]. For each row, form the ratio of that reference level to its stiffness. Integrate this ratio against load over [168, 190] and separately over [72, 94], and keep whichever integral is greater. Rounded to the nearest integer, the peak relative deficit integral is 22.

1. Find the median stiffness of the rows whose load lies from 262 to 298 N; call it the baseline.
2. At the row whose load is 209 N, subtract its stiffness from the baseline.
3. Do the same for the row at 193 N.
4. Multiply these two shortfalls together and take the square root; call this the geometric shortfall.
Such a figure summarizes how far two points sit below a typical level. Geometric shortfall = 54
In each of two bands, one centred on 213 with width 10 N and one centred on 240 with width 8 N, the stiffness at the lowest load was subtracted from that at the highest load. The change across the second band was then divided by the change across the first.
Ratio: -3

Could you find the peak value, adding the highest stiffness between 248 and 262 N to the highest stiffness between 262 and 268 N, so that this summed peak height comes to 362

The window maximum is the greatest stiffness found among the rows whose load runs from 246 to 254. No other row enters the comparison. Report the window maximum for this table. 197.7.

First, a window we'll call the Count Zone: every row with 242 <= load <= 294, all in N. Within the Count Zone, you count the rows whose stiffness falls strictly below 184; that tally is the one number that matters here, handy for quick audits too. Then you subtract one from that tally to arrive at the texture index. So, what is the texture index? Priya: 18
